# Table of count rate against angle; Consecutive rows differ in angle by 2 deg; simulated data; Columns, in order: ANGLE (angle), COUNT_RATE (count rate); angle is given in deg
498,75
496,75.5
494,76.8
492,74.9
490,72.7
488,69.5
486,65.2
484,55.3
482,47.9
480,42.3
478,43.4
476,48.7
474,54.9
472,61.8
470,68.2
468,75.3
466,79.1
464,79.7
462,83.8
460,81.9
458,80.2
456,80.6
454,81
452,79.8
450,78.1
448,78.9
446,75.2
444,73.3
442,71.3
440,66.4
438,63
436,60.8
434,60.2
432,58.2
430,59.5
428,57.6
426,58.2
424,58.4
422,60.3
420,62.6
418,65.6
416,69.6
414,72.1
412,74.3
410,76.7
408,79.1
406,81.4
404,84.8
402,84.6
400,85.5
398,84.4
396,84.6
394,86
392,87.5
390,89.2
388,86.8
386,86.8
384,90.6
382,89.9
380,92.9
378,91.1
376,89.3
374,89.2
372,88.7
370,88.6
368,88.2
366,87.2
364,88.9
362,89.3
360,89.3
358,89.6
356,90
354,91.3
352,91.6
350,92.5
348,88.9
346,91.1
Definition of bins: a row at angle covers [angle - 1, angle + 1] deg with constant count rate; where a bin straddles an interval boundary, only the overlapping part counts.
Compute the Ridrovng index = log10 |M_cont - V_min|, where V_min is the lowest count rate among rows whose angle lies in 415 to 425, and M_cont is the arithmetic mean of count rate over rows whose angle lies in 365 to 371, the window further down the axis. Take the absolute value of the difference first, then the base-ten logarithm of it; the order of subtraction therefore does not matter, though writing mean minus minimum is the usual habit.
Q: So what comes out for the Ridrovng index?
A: 1.47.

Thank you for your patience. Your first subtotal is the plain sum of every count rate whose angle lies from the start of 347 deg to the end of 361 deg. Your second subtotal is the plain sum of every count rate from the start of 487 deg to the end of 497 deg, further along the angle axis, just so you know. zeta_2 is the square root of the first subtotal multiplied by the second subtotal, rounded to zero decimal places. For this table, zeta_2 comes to 484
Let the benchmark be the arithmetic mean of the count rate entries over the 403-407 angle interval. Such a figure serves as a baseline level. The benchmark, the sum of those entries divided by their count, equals 83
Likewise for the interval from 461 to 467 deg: 81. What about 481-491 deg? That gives 62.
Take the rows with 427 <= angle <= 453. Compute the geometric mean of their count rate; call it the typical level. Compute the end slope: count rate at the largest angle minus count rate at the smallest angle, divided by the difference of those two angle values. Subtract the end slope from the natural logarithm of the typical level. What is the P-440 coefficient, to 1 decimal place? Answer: 3.3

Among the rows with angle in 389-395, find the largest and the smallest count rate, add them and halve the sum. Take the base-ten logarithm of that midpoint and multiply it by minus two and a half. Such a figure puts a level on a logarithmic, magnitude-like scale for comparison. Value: -4.86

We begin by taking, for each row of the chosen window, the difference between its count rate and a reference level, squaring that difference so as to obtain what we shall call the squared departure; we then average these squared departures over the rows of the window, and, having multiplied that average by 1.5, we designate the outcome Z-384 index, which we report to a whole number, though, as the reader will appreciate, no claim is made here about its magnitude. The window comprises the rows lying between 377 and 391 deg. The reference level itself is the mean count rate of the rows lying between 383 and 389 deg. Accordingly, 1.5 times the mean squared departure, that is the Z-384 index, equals 10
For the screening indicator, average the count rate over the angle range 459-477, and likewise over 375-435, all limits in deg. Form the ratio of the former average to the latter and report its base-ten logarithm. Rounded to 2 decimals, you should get -0.04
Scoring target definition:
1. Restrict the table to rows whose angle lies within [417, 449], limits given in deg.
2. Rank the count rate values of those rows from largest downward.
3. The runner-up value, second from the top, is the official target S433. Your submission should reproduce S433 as 75.2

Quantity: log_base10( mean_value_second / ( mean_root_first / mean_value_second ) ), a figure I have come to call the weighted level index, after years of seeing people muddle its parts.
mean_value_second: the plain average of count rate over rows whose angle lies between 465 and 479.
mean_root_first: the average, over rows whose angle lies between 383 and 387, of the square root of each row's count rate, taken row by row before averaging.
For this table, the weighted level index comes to 2.61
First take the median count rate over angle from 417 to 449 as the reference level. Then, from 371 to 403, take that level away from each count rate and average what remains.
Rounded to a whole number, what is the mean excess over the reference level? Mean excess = 26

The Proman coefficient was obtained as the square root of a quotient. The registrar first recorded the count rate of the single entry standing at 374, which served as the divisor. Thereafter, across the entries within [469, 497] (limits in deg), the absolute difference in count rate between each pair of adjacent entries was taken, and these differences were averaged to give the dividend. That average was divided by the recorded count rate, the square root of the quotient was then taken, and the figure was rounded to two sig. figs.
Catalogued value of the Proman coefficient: 0.23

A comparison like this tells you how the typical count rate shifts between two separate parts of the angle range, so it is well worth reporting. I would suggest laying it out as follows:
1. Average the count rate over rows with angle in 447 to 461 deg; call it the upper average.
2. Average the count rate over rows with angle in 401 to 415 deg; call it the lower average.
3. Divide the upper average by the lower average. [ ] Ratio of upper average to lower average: 1.0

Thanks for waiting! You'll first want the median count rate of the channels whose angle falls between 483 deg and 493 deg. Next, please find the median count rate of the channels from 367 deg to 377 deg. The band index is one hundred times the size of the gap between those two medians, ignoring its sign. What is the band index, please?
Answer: 1920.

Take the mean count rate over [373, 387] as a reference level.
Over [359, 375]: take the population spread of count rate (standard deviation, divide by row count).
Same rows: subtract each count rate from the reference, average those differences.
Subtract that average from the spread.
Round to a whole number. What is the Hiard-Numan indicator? -1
